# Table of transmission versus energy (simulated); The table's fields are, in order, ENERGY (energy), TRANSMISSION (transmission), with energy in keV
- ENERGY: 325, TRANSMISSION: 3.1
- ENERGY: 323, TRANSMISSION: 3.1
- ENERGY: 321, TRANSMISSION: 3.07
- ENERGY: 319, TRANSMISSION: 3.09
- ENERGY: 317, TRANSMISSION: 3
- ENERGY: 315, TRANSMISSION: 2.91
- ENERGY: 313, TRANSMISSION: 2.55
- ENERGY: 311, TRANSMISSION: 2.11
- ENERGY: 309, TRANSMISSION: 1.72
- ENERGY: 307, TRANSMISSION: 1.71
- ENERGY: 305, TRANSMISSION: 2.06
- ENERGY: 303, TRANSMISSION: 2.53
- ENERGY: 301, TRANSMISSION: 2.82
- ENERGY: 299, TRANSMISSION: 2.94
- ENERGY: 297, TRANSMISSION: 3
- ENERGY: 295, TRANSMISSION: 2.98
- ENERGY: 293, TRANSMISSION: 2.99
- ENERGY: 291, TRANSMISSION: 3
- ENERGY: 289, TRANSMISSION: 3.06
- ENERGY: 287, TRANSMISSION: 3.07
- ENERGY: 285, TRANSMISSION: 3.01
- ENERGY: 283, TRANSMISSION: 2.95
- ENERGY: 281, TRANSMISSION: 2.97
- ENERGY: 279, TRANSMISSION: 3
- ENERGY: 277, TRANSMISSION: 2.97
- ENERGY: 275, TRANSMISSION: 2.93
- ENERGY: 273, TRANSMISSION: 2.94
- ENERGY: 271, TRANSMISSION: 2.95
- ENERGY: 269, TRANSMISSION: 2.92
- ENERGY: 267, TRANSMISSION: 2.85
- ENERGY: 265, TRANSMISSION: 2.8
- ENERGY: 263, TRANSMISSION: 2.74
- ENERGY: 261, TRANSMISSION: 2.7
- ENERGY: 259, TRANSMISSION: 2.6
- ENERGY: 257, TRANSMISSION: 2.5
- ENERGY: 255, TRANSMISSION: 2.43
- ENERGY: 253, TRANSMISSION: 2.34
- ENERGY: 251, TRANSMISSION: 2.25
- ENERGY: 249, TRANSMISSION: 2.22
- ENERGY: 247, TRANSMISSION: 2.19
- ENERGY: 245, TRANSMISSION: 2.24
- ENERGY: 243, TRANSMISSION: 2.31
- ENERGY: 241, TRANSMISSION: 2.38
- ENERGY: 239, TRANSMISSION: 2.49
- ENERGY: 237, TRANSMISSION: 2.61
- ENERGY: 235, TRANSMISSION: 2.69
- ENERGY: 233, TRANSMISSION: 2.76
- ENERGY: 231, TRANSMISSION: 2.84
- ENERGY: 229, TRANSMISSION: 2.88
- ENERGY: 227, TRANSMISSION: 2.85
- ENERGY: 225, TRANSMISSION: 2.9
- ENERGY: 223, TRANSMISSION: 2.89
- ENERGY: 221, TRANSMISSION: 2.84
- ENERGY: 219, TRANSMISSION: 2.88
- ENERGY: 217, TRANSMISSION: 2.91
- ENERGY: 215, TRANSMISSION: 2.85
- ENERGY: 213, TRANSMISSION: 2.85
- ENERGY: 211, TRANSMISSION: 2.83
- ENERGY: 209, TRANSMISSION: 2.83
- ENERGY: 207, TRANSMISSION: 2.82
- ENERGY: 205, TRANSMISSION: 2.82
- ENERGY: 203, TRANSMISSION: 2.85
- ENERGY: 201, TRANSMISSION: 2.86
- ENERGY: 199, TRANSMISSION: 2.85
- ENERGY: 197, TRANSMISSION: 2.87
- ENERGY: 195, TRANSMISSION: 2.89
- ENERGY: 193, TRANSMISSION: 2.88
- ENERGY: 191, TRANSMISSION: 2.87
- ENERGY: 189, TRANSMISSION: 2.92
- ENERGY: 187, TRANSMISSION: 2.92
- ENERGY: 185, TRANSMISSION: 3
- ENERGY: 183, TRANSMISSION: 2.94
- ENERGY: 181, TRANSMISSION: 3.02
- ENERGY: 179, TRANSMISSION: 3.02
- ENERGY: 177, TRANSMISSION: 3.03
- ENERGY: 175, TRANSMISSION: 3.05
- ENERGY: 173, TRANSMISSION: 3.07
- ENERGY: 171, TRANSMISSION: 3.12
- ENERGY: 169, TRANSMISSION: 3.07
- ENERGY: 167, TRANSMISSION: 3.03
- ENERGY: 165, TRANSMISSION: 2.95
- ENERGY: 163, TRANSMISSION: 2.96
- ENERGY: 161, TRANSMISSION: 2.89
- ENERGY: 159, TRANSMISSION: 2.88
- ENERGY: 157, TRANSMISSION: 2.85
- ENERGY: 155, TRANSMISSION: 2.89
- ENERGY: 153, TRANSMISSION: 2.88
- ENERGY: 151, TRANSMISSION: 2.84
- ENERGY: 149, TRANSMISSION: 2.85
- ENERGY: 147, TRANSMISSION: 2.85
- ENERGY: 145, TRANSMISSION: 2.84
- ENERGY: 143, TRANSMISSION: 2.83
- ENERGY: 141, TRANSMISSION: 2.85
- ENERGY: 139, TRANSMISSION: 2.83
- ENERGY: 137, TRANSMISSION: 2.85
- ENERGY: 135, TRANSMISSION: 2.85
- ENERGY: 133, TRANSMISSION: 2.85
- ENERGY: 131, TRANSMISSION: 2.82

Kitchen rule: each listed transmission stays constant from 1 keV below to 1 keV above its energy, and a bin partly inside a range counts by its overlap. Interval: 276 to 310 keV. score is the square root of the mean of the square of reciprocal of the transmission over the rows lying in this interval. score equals 0.39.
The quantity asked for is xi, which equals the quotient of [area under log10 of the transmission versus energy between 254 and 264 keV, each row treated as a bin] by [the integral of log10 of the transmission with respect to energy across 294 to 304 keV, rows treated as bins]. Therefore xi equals 0.91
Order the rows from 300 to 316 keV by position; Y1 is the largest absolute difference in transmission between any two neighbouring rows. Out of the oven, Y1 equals 0.470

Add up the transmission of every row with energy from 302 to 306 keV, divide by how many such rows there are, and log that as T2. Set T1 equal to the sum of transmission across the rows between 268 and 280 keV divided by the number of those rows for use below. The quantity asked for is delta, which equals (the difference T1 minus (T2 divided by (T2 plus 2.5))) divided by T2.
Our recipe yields 1.08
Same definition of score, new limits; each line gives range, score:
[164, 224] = 0.34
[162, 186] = 0.33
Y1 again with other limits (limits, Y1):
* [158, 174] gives 0.080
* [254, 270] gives 0.100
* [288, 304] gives 0.290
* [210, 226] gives 0.060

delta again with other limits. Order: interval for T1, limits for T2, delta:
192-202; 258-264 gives 0.88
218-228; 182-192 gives 0.80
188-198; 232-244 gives 0.94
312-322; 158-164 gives 0.82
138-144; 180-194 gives 0.78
